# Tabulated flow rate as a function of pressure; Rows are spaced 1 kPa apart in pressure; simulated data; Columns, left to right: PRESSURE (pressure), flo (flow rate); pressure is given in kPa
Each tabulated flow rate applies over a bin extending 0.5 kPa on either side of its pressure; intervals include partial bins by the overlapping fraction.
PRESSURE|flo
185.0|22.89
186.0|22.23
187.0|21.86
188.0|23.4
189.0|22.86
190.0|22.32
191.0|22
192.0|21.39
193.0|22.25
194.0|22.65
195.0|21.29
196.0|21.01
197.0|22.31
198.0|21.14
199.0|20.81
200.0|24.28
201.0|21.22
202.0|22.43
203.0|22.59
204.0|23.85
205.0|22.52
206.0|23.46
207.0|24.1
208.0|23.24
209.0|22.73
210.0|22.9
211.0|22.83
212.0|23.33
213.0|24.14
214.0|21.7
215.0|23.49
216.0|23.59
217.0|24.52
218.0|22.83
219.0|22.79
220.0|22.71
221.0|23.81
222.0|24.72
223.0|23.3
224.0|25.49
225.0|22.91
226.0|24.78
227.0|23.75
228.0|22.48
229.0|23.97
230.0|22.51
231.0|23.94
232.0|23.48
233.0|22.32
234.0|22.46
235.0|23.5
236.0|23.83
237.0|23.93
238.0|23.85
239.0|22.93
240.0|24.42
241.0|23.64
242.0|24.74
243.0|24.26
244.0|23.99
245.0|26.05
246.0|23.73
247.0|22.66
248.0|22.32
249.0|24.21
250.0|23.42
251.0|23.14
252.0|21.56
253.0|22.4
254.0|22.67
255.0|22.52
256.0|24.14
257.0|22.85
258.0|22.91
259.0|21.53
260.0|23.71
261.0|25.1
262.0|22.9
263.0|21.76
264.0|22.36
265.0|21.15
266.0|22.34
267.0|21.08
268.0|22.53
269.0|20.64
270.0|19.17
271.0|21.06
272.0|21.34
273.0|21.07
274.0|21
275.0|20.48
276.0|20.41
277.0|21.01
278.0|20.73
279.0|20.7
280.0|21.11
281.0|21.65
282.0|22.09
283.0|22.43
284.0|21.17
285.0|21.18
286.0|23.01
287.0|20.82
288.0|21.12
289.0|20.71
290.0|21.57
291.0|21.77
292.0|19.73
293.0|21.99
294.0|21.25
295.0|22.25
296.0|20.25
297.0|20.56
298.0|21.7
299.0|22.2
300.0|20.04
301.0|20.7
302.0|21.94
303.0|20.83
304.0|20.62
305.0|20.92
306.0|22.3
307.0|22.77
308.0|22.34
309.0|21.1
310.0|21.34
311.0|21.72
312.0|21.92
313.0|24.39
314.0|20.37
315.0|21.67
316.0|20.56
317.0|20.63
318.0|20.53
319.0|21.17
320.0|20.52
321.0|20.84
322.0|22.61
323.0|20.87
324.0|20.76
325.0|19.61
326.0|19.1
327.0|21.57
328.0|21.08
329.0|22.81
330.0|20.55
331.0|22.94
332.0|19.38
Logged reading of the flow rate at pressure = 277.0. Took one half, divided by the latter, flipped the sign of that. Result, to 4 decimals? -0.0238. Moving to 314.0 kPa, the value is -0.0245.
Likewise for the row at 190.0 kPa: -0.0224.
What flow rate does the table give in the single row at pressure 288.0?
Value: 21.12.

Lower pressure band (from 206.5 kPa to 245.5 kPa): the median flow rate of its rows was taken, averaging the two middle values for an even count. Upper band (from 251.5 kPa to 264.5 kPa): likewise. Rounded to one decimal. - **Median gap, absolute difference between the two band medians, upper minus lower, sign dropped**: 0.9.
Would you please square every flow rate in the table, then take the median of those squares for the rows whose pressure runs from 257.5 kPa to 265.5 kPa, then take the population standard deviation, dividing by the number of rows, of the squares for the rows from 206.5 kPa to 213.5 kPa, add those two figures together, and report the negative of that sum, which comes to -538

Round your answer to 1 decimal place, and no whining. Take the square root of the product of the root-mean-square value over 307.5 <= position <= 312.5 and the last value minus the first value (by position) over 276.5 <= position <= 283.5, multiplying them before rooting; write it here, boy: 5.5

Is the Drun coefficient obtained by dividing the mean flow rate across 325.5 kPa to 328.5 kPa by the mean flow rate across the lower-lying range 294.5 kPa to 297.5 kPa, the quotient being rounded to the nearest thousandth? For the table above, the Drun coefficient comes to 0.979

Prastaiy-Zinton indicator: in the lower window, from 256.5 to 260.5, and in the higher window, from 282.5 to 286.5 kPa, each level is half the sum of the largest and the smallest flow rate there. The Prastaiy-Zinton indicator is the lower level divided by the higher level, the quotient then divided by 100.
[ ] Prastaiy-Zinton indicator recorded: 0.0102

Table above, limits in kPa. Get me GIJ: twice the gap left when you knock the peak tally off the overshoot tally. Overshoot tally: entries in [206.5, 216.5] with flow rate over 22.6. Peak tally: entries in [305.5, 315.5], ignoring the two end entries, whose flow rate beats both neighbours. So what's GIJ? 14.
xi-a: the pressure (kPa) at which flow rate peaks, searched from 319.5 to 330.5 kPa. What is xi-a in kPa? 329.0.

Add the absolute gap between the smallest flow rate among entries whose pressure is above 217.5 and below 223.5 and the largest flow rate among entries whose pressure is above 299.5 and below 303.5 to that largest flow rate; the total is 23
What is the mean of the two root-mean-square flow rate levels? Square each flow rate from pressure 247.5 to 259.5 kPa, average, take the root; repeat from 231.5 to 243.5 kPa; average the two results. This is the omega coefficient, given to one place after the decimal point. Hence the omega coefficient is 23.2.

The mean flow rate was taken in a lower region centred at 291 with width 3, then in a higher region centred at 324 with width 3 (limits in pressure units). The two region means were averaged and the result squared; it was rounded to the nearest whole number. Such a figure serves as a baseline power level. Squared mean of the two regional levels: 429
